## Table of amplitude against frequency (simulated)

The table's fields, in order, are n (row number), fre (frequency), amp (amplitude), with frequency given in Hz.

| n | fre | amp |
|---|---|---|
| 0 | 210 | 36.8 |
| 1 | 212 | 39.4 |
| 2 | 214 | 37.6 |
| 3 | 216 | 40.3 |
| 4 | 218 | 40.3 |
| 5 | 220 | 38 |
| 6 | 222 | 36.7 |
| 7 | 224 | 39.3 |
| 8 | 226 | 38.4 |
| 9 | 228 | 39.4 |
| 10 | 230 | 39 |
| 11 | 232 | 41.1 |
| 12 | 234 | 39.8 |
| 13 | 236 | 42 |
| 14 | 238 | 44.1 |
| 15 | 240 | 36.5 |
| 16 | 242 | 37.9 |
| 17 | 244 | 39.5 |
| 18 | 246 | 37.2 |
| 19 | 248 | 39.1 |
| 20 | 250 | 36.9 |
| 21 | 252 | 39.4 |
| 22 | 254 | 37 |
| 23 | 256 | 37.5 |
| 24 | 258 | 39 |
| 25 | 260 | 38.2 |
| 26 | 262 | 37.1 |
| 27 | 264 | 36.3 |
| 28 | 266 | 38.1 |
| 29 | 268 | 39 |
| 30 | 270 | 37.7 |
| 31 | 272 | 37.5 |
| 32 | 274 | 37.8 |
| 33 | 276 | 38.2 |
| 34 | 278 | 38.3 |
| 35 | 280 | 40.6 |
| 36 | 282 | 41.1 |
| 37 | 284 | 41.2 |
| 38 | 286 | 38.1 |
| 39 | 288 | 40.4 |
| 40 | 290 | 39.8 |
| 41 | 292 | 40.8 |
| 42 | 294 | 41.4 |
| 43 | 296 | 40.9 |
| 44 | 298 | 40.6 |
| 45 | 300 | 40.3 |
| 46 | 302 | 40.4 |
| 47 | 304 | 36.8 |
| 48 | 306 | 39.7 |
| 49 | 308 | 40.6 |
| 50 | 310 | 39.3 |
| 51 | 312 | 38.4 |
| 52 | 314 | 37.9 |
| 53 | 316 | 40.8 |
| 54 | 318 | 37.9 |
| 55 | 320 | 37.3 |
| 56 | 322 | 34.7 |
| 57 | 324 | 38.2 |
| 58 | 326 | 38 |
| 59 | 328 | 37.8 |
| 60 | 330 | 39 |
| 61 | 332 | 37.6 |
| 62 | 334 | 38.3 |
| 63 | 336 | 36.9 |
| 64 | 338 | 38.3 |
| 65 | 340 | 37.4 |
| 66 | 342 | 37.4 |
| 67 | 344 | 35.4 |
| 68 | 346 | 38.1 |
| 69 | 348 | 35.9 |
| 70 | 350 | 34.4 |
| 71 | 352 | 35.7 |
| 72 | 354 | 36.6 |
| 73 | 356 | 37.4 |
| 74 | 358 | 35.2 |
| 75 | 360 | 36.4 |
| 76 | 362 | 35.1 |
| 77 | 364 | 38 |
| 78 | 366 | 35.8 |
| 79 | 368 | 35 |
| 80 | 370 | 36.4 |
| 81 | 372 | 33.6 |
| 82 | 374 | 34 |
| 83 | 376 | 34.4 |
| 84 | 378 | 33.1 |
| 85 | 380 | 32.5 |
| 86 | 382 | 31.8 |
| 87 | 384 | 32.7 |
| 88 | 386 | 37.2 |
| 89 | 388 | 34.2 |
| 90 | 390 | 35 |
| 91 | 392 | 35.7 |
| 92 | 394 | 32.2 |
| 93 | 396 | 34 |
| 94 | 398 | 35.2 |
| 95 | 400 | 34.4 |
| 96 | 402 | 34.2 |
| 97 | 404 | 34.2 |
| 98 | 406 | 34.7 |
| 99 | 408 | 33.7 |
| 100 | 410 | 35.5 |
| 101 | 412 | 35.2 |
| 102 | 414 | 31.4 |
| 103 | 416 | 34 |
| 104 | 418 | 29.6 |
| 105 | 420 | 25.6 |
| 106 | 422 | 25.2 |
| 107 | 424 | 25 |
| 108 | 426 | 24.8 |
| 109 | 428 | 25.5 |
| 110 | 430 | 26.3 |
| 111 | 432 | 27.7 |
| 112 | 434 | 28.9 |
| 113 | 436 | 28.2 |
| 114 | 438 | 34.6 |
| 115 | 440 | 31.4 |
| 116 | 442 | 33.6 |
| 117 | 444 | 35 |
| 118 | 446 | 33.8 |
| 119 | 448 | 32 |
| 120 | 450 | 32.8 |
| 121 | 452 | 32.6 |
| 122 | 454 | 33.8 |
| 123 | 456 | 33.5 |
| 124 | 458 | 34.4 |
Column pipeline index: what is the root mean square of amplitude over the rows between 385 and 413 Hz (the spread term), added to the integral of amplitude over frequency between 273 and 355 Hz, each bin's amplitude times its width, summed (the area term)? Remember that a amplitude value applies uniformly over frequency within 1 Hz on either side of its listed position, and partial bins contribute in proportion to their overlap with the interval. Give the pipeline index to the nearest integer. 3191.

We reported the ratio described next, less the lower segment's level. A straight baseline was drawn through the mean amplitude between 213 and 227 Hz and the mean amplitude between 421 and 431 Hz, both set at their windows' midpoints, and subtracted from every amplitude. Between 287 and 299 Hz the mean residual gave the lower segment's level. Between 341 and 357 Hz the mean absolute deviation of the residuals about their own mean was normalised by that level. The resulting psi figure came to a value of -6.5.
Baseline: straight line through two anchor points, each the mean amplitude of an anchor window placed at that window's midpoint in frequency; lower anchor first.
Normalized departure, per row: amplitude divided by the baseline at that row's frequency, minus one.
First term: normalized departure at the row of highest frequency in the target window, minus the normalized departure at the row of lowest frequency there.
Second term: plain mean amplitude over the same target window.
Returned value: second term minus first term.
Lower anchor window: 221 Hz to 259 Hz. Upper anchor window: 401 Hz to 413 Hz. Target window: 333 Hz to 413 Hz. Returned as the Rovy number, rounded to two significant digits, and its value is 35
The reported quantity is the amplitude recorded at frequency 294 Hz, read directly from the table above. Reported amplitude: 41.4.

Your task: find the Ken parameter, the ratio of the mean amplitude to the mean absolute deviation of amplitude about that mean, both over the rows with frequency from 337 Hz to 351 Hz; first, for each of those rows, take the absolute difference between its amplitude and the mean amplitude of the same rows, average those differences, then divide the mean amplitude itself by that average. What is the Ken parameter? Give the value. 29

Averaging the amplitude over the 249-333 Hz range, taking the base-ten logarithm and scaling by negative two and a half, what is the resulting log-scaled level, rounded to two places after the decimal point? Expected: -3.97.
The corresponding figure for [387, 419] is -3.83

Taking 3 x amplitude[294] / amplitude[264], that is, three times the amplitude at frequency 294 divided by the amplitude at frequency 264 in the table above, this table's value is 3.42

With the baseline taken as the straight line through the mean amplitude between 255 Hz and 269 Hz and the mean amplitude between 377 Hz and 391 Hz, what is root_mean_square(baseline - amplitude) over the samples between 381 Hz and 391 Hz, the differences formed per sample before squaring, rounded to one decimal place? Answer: 2.0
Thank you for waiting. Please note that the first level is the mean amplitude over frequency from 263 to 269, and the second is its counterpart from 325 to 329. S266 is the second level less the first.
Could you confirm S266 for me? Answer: 0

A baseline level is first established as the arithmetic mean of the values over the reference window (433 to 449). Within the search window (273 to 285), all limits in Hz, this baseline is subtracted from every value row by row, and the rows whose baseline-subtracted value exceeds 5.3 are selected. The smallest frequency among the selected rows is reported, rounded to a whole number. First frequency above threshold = 274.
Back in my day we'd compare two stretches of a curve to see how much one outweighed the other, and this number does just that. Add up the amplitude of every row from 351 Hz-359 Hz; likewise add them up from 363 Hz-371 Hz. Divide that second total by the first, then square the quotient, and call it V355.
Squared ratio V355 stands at 1.00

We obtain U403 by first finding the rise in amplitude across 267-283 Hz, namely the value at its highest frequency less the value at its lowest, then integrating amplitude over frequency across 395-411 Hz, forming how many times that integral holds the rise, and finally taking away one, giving 262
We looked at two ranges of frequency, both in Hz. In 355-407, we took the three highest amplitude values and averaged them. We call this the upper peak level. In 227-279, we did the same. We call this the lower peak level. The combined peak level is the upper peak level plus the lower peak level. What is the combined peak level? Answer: 79.9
